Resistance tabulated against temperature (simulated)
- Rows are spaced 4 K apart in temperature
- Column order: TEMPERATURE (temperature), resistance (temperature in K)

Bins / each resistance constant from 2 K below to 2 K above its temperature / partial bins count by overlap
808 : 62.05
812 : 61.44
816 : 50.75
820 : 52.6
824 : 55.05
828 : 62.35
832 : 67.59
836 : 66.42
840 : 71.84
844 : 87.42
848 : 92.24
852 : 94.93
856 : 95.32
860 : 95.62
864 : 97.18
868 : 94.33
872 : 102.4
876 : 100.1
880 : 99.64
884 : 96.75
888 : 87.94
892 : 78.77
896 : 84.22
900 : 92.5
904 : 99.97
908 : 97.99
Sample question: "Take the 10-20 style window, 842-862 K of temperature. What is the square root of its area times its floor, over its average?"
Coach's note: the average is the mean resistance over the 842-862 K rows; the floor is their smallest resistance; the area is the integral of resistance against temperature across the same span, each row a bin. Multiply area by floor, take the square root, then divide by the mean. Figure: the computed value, 4.33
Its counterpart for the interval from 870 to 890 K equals 4.25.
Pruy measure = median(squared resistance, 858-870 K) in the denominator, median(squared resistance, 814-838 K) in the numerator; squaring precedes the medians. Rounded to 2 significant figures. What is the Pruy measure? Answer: 0.38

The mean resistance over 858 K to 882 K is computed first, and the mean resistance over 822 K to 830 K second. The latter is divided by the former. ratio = 0.60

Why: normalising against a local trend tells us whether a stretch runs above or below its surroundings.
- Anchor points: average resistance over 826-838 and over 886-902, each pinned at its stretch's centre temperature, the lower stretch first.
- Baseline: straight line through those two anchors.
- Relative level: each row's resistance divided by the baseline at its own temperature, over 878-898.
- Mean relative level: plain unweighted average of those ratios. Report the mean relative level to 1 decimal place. 1.1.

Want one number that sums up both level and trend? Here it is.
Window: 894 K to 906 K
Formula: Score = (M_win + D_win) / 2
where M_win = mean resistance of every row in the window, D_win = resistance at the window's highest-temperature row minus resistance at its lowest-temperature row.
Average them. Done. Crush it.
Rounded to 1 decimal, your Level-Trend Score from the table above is 54.0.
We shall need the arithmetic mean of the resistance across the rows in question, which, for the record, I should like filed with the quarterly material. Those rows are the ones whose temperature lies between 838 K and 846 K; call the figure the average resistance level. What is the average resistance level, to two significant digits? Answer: 80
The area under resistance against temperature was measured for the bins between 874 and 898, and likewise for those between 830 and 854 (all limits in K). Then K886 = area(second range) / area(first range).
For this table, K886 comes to 0.88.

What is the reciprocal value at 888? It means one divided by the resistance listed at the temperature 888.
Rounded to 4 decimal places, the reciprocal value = 0.0114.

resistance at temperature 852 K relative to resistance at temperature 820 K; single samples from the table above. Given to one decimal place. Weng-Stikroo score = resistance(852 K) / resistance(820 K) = 1.8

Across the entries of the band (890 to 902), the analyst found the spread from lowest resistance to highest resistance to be 14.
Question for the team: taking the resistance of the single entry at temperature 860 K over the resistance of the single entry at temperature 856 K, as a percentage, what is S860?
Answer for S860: 100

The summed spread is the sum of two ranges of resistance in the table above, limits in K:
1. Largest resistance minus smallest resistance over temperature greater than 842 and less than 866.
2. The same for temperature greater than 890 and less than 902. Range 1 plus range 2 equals 23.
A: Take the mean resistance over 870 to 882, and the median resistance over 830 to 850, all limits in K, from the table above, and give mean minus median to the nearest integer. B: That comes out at 29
